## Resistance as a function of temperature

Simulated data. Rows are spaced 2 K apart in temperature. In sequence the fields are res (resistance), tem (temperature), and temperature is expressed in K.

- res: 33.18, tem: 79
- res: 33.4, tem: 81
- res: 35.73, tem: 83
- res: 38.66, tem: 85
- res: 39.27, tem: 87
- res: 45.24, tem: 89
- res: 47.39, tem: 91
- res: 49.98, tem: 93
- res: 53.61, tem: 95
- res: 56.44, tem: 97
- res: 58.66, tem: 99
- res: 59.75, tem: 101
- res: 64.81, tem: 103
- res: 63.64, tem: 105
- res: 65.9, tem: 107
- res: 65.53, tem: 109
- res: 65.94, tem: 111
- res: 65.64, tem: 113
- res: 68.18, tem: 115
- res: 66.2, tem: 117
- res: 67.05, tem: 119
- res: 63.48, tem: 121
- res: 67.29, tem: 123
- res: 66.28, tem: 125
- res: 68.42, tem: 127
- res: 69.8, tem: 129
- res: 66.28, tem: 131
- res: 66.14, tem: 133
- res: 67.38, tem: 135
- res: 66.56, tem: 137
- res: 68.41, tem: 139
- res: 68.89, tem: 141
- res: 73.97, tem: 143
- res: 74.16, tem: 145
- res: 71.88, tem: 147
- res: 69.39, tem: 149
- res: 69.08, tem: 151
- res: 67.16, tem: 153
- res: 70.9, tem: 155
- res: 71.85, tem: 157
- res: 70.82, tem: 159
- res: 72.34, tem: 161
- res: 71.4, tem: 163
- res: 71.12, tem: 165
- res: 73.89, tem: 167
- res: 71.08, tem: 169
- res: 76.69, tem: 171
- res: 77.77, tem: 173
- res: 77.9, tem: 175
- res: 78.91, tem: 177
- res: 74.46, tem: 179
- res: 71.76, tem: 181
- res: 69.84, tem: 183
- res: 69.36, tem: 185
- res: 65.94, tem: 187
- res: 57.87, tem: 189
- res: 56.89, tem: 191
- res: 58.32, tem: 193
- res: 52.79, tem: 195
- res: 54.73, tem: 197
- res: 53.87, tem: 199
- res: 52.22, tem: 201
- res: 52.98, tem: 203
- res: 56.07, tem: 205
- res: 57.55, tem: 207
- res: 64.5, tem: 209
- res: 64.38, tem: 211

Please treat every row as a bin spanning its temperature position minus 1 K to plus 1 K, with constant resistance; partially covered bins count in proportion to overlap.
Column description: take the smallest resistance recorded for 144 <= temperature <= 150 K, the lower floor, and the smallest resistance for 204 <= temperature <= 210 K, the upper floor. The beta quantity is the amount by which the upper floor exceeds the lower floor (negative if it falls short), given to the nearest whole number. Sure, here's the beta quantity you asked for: -13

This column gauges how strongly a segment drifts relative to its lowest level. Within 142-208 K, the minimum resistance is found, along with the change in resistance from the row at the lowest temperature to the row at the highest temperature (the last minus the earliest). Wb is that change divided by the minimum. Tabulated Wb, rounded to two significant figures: -0.31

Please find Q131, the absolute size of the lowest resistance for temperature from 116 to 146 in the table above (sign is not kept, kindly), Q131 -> 63.5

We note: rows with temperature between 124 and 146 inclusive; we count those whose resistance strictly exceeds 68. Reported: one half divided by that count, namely 0.08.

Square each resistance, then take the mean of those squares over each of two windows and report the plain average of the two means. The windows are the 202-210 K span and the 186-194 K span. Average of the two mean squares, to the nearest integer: 3470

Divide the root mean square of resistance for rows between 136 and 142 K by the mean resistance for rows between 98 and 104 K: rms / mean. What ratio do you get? 1.1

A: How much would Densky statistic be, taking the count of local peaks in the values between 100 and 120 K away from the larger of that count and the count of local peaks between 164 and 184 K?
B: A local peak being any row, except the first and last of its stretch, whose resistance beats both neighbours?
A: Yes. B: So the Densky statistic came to 0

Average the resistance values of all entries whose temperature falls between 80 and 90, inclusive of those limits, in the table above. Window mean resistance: 38.5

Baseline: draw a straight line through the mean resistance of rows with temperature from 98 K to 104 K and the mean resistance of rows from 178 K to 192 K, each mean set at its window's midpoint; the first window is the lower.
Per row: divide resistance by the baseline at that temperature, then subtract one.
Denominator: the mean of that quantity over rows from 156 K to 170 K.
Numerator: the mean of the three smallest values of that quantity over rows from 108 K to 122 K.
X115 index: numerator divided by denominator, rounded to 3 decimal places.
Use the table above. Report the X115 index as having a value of 0.466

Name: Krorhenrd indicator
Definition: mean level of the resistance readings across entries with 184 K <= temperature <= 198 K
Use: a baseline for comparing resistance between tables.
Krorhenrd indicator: 59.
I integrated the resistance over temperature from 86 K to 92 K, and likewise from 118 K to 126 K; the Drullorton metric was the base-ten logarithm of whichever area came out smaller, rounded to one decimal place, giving 2.4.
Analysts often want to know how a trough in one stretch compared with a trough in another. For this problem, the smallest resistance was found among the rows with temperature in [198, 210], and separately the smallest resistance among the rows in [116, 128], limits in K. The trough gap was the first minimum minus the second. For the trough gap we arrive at -11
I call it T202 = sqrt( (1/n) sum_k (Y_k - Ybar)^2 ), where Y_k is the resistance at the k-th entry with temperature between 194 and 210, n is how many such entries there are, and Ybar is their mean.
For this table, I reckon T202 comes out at 4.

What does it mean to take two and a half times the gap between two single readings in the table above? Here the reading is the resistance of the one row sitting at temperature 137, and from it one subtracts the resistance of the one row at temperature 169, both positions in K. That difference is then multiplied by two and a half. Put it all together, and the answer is -11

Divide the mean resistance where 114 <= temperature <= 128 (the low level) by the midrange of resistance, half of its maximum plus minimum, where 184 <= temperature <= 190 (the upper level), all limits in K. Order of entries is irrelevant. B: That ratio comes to 1.05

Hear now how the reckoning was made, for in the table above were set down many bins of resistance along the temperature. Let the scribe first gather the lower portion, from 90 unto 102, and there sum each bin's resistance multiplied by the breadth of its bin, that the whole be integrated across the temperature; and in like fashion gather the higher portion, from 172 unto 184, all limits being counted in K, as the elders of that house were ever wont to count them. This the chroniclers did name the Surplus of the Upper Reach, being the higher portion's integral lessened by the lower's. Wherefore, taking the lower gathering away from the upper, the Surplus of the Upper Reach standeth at 250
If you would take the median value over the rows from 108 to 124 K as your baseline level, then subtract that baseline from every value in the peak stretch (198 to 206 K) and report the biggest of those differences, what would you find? -10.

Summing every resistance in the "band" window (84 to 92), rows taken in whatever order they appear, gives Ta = 171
